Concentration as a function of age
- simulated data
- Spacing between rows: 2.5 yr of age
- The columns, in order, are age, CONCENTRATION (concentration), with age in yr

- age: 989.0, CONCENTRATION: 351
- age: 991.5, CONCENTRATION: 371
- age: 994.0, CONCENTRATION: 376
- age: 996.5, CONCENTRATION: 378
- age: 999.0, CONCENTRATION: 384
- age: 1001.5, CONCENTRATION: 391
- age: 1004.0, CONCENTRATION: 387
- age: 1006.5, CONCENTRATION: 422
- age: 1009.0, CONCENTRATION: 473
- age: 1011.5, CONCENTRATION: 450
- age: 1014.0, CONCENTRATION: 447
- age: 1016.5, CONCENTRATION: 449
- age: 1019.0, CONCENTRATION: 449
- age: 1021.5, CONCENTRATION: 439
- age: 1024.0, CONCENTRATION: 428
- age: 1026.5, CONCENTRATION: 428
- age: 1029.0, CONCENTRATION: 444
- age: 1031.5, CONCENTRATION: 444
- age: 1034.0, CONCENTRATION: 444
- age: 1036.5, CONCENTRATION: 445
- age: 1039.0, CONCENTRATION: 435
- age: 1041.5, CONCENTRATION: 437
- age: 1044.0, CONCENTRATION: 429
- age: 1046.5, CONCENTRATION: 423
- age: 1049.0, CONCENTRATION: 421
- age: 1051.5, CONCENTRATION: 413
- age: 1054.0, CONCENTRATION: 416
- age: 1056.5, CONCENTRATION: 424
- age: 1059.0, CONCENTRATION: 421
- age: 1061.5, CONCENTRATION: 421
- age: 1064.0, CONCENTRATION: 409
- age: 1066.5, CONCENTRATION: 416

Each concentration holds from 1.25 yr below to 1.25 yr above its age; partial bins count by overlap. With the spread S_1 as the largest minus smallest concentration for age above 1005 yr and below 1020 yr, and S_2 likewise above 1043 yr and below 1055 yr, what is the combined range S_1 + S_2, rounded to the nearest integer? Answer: 67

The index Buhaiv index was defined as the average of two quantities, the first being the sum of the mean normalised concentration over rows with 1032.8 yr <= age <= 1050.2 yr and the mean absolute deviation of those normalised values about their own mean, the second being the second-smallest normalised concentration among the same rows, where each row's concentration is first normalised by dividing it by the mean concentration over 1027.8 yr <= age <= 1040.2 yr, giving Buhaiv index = 0.98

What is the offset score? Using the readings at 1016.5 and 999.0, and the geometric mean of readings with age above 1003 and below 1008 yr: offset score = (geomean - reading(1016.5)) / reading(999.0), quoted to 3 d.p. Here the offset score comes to -0.117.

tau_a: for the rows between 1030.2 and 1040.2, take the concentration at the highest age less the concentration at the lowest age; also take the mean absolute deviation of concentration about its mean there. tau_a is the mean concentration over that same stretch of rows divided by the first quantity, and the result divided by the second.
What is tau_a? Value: -14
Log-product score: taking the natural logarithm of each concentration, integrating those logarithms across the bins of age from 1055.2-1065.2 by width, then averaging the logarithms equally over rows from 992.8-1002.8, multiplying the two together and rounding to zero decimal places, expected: 359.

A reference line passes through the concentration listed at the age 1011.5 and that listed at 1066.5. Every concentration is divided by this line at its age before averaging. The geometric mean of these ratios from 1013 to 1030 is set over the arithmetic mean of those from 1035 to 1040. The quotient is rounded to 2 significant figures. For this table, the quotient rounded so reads 0.98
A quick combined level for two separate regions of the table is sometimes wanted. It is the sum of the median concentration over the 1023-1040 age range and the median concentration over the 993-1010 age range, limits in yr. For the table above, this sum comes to 831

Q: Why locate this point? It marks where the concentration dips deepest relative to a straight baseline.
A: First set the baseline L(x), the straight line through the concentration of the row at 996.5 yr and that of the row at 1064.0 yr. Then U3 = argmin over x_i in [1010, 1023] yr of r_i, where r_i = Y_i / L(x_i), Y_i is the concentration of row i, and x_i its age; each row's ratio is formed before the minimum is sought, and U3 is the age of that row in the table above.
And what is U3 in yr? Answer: 1021.5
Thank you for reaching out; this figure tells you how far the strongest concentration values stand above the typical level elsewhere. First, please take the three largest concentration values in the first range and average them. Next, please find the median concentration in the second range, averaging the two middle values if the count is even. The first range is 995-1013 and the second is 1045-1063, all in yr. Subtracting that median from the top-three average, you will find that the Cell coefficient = 27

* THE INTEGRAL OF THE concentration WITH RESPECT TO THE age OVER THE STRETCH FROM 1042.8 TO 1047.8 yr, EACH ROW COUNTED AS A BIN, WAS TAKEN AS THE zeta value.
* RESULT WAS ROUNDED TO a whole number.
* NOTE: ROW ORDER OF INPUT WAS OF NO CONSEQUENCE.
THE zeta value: 2130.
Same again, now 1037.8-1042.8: 2180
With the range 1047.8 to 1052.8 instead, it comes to 2085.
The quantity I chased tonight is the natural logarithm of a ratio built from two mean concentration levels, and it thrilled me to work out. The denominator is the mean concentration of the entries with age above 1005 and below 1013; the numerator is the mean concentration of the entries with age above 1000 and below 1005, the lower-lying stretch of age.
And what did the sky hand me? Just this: -0.14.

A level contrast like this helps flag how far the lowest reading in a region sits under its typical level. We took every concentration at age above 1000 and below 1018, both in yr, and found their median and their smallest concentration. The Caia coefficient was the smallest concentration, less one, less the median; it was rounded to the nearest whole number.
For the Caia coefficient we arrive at -61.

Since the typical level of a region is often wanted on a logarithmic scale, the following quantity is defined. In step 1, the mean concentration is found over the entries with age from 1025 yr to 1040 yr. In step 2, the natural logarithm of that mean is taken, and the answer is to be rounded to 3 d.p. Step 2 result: 6.087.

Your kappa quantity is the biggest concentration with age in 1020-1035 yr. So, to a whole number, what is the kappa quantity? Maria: 444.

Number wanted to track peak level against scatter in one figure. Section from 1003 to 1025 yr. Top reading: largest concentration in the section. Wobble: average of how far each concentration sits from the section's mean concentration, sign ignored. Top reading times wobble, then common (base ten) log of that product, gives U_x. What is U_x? 3.9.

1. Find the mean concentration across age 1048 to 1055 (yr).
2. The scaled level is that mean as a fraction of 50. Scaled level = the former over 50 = 8.33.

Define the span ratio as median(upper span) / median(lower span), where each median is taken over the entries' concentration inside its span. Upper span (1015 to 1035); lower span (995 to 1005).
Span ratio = 1.15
